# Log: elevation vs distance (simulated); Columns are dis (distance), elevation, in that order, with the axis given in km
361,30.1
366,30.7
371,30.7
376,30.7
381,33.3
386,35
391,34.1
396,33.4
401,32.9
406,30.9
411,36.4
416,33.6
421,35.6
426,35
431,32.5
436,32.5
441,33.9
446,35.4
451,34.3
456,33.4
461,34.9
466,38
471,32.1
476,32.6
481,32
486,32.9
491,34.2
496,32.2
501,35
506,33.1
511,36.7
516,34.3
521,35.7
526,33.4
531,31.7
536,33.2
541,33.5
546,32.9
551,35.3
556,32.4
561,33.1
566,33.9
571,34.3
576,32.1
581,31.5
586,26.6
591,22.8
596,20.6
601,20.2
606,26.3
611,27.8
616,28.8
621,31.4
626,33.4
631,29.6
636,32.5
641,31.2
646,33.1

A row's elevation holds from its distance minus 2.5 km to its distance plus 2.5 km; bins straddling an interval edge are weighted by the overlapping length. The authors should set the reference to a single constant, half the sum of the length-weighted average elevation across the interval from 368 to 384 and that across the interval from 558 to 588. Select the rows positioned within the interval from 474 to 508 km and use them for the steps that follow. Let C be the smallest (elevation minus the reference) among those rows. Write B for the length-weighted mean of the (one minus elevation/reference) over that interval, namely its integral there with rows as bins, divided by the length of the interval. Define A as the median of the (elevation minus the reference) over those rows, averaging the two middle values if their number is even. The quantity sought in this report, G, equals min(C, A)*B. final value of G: -0.01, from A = 1.1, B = -0.042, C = 0.2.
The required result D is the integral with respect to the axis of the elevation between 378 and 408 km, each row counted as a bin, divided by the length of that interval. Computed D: 33.3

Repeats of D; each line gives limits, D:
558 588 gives 32.0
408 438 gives 34.2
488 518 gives 34.2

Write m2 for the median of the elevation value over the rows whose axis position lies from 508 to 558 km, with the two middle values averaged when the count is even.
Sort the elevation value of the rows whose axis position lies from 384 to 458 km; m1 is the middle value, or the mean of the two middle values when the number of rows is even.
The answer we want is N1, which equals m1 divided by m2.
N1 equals 1.01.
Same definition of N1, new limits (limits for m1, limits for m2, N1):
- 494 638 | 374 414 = 0.97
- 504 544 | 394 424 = 1.00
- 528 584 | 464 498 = 1.02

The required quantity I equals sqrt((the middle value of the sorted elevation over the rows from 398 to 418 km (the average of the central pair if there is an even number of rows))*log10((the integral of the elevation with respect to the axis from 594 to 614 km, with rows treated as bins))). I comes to 9.4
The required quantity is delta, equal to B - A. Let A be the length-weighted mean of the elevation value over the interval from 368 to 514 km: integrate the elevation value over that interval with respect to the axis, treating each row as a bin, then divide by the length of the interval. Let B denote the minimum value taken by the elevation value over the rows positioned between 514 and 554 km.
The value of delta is -2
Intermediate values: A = 33.7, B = 31.7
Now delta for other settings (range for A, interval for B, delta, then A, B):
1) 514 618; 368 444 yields 0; 30.5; 30.7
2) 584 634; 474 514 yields 5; 26.8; 32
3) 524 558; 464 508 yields -1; 33.2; 32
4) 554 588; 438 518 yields 0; 32.1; 32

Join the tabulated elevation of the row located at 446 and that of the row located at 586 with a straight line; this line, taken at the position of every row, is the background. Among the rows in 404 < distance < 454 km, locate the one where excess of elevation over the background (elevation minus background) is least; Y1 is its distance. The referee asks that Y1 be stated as 406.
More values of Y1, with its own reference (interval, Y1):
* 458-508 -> 471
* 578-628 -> 601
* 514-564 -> 531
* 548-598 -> 596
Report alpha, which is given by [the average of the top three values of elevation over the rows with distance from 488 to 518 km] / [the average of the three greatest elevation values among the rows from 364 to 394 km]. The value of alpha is 1.035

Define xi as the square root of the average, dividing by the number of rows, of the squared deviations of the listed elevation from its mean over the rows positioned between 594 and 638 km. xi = 4.5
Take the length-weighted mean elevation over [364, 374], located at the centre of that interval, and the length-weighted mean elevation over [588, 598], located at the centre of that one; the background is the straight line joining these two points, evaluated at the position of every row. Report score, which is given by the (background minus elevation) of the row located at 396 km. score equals -3.7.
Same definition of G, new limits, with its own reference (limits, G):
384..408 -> 0.04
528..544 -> 0.00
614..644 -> -0.06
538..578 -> -0.01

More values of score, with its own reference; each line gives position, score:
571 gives -11.4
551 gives -11.7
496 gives -6.4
